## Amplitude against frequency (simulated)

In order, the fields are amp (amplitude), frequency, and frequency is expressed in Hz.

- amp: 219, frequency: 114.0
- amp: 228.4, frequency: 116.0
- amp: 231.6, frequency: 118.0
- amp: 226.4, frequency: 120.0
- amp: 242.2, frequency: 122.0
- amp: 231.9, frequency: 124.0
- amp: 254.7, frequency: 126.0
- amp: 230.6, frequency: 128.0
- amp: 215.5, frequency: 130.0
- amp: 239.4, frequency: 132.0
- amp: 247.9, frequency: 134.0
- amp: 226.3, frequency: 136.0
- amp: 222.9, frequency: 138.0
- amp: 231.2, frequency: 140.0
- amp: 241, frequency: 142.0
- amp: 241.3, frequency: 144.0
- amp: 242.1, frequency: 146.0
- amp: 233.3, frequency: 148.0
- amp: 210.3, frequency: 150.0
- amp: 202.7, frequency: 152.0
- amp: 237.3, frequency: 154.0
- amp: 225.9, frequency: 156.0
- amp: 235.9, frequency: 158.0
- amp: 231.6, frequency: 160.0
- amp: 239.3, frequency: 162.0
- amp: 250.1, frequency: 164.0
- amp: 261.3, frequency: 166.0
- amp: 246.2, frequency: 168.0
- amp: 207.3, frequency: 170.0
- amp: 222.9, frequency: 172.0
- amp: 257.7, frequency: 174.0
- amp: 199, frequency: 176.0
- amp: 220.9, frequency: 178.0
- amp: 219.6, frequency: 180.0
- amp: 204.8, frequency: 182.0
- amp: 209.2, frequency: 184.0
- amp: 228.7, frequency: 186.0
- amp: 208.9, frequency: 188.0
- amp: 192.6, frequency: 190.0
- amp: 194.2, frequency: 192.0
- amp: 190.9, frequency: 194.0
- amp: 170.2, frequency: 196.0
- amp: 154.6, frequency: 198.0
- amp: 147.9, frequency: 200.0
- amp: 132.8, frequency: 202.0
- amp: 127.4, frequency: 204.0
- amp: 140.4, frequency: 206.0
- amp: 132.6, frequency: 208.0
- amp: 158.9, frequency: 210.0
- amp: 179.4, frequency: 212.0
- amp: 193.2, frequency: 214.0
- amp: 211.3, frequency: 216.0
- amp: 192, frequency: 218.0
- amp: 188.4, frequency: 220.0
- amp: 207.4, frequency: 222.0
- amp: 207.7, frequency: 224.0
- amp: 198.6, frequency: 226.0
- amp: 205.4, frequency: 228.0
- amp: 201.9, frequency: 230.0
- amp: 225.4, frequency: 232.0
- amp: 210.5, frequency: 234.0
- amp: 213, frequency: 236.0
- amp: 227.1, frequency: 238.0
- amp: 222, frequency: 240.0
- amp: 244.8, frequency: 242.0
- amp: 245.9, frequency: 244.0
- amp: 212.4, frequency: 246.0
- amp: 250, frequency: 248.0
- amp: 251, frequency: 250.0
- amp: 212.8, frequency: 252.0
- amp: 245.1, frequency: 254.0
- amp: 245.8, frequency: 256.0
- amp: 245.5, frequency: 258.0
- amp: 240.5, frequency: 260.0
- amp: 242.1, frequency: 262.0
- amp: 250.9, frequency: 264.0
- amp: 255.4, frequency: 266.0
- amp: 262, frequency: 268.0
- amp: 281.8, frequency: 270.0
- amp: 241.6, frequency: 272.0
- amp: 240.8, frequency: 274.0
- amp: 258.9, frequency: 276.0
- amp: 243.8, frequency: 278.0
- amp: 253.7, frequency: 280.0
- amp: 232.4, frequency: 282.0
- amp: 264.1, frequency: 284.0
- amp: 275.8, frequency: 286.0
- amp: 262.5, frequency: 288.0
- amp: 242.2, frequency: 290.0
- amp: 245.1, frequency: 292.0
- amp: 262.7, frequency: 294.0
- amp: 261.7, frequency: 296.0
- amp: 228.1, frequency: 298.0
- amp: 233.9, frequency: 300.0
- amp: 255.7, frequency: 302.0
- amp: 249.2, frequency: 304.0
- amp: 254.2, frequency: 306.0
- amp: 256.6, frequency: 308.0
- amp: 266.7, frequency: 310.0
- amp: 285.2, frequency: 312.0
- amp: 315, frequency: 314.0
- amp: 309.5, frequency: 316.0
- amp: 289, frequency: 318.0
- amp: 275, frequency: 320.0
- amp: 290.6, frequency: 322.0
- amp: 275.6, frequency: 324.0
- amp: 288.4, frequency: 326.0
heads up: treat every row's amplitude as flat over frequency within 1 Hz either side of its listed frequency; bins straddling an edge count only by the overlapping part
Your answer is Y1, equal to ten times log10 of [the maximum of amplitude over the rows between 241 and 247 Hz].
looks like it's 23.9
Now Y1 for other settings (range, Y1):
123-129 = 24.1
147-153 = 23.7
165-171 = 24.2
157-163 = 23.8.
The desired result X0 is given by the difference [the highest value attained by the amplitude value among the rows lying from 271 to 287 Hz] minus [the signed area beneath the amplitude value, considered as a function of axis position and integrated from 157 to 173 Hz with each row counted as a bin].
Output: -3513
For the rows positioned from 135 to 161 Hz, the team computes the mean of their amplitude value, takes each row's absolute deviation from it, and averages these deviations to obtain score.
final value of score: 9.0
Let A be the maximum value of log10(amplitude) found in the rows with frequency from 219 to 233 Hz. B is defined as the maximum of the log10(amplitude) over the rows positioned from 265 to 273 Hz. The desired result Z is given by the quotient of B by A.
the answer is 1.04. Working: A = 2.35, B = 2.45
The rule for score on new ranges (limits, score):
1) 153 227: 28.1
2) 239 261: 12.0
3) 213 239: 9.0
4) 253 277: 9.1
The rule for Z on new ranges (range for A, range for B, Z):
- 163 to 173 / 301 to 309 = 1.00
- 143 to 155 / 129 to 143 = 1.00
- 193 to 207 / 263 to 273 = 1.07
